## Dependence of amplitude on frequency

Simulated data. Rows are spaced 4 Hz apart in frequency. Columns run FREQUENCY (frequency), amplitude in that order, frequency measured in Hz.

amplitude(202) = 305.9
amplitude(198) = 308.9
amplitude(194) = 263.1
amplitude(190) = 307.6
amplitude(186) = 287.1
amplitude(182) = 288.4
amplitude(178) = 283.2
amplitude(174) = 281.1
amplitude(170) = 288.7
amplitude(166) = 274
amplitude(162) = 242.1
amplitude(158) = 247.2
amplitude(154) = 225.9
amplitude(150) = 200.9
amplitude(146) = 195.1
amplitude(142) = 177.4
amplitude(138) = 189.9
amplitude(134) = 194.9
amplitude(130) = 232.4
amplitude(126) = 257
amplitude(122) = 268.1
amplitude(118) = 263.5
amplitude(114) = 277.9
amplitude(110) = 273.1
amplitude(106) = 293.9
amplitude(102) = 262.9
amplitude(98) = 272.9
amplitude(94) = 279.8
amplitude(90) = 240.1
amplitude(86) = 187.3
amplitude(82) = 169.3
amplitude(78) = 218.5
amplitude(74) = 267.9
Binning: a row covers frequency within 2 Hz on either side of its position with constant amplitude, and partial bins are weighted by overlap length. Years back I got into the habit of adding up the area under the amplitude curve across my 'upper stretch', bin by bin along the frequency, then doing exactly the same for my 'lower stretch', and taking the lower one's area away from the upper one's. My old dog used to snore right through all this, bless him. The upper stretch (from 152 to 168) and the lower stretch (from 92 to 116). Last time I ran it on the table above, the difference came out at -2685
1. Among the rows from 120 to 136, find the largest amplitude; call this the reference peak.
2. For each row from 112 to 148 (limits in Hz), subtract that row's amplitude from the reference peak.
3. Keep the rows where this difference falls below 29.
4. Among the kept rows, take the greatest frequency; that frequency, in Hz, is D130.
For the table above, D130 126 Hz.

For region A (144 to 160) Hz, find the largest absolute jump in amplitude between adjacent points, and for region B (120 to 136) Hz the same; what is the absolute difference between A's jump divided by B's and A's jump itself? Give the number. 24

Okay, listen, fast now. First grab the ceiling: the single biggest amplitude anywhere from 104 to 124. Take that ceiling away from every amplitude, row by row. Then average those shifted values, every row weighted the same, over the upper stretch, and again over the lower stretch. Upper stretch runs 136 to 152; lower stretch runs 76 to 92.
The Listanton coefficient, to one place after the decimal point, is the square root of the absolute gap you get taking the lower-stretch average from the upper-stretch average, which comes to 3.6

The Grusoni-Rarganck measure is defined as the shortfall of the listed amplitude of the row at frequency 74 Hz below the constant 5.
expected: -263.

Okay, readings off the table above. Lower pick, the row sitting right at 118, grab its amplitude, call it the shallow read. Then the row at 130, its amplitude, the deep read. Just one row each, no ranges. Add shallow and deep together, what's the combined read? 496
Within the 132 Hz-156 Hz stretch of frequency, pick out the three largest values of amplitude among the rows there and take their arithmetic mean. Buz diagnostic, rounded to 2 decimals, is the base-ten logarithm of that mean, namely 2.32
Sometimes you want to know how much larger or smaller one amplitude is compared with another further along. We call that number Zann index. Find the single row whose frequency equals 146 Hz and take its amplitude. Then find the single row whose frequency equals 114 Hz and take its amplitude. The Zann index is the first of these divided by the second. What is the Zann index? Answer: 0.70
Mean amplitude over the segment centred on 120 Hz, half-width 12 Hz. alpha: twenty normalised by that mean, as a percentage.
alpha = 7.6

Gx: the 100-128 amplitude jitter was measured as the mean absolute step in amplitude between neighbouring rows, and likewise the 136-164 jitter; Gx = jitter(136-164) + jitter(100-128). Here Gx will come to 29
